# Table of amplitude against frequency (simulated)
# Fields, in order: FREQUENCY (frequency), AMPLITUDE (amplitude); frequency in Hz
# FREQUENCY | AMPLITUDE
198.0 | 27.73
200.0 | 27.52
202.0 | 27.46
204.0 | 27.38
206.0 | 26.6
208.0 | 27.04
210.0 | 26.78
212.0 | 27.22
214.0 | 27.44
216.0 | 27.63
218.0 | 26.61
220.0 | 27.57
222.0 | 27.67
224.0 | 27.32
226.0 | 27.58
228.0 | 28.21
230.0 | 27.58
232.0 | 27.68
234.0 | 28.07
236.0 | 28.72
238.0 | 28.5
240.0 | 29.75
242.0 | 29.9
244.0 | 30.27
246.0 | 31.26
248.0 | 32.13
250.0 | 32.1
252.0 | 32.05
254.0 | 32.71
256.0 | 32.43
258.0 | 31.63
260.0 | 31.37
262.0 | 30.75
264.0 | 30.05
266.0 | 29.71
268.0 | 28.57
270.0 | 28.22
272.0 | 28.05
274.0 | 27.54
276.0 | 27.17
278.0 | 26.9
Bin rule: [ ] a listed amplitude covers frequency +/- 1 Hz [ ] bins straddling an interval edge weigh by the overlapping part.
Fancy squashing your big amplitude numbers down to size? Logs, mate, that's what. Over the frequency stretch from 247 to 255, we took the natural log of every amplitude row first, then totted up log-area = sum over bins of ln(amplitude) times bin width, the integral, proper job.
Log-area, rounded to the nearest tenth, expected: 27.8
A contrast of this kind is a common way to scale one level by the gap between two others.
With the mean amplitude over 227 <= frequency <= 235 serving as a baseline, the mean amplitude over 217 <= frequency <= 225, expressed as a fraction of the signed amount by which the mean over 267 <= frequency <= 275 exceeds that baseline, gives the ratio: 130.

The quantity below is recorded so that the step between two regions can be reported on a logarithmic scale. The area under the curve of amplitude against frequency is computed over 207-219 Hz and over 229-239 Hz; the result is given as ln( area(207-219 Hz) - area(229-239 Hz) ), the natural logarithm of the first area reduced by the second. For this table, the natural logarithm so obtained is 3.8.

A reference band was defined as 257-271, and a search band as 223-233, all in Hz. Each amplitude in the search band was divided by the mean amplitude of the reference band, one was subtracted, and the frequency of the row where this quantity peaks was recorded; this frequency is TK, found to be 228.0 Hz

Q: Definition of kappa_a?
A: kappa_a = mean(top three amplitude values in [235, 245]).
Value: 30.0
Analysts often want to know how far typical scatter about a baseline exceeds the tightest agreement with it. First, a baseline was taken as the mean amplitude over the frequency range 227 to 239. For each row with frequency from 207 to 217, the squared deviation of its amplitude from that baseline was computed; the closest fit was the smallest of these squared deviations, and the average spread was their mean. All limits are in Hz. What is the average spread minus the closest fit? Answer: 0.66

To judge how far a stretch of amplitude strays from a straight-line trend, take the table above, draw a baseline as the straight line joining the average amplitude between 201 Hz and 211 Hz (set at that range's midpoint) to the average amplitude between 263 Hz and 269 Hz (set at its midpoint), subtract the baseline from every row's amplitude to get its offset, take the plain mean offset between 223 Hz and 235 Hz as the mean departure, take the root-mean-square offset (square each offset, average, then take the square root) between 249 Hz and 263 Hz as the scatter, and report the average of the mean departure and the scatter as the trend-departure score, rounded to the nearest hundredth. 1.34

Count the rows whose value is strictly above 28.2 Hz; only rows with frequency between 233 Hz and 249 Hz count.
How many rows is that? 7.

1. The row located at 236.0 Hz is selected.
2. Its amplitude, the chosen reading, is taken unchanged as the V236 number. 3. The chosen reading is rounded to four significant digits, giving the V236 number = 28.72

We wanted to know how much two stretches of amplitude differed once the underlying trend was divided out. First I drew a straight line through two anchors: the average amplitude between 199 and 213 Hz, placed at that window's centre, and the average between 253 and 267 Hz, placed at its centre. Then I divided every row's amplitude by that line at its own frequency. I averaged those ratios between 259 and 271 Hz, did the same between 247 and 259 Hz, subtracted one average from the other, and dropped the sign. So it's 0.11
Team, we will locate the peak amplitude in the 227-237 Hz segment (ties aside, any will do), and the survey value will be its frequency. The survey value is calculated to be 236.0 Hz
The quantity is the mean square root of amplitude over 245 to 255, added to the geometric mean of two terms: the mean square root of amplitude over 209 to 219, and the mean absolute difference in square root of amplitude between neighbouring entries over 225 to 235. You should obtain 6.13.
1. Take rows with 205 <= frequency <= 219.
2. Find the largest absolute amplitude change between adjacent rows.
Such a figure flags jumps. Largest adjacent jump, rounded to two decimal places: 1.02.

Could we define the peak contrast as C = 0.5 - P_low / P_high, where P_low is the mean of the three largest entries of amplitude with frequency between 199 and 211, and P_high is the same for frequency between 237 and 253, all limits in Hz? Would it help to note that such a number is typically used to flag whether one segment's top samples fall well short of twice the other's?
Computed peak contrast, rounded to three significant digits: -0.355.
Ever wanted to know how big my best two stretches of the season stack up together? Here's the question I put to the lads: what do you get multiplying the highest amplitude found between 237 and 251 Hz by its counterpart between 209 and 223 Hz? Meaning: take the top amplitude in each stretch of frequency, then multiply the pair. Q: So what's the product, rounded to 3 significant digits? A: 889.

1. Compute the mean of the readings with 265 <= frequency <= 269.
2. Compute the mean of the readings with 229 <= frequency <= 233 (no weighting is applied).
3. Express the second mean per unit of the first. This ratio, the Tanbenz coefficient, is 0.95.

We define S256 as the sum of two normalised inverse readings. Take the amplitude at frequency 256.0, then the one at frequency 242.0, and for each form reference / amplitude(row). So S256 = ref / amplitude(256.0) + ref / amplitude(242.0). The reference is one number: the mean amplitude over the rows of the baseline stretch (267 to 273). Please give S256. 1.82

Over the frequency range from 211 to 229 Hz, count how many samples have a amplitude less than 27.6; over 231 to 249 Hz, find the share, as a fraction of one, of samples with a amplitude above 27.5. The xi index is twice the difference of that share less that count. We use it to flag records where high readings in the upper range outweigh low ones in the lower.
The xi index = -10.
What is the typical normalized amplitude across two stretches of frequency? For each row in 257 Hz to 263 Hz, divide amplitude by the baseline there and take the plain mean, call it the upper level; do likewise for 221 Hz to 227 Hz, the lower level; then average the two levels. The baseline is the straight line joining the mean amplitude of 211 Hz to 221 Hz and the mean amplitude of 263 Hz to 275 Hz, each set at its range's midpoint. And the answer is 1.05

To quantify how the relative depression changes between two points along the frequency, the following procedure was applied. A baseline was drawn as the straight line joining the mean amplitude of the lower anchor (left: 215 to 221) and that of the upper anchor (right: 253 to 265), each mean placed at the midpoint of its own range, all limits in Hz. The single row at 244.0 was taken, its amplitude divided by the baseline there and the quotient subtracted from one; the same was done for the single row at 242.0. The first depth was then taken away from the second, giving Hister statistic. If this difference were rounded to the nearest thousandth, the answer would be 0.005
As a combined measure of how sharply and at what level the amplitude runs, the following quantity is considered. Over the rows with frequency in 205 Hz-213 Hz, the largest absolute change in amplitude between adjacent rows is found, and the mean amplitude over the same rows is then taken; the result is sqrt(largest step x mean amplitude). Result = 3.4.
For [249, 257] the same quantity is 4.6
